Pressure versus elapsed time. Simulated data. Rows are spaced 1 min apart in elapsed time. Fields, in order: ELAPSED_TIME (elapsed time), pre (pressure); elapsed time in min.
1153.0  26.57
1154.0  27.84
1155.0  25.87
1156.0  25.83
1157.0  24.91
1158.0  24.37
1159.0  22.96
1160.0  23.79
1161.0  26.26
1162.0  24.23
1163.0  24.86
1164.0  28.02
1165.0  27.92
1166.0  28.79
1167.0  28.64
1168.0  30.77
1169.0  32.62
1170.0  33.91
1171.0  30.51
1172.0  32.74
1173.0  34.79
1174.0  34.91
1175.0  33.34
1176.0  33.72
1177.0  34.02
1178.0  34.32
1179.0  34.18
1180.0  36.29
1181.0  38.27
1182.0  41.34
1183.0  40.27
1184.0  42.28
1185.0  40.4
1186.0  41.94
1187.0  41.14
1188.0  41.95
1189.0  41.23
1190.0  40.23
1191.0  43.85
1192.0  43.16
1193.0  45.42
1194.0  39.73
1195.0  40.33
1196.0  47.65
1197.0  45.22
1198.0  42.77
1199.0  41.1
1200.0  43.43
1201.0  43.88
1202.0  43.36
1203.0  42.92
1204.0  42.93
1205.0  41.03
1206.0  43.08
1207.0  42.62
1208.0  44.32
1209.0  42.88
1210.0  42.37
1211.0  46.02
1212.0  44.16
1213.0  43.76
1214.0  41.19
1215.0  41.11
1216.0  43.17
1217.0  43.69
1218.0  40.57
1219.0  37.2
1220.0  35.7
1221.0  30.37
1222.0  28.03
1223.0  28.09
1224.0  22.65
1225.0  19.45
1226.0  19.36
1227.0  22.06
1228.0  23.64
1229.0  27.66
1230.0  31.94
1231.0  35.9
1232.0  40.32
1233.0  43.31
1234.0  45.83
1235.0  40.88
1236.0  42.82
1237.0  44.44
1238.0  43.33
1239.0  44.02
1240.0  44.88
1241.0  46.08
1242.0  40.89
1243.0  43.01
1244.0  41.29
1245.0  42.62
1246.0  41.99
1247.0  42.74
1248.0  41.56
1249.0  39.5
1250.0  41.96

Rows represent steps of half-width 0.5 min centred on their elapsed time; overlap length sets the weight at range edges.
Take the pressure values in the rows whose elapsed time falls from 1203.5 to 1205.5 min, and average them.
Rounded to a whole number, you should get 42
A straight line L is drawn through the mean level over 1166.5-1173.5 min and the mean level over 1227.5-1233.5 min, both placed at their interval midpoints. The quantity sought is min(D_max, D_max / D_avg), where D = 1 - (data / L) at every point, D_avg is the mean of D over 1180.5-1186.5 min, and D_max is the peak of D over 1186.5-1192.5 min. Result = -0.23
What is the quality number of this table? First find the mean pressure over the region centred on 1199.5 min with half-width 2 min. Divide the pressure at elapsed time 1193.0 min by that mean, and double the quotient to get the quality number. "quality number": 2.1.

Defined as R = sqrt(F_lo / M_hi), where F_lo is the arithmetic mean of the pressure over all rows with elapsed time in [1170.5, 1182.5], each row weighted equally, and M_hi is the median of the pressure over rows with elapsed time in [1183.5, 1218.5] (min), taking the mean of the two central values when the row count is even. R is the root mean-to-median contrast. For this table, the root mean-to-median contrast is 0.90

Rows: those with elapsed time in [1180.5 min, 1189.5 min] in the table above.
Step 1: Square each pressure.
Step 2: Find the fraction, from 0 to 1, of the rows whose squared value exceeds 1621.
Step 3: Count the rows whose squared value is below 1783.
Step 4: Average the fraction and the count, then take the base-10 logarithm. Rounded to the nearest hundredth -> 0.65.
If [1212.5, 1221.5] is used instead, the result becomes 0.52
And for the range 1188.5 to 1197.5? 0.38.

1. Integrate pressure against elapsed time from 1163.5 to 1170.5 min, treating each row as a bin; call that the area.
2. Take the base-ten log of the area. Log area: 2.32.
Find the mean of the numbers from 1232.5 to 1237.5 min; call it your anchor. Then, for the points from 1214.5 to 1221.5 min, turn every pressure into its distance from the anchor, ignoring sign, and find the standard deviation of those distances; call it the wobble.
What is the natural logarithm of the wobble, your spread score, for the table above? 1.5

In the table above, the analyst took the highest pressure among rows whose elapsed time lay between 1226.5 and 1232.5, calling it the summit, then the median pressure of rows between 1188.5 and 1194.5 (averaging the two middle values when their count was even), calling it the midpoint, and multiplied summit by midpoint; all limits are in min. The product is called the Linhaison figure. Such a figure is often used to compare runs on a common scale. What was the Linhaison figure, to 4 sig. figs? 1701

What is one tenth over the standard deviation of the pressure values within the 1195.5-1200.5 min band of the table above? 0.04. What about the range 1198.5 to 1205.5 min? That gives 0.09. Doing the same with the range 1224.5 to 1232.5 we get 0.01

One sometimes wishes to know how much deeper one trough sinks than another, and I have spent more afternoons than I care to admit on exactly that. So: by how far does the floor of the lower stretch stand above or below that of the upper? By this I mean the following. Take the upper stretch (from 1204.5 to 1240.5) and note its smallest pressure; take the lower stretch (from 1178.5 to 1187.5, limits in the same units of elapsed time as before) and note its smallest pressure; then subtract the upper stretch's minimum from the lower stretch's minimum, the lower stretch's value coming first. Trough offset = 15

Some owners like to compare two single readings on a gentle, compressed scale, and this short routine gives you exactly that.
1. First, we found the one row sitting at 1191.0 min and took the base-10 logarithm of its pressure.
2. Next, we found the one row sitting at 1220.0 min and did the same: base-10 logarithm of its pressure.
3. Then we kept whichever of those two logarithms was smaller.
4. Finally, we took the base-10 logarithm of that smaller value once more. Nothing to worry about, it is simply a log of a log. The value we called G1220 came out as 0.191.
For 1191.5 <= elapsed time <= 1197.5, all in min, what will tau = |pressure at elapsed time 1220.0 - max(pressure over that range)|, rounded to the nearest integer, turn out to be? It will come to 12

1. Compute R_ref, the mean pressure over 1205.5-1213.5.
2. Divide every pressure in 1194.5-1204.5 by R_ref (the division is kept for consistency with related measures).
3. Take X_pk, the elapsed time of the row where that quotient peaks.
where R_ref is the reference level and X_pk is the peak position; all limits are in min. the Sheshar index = 1196.0 min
